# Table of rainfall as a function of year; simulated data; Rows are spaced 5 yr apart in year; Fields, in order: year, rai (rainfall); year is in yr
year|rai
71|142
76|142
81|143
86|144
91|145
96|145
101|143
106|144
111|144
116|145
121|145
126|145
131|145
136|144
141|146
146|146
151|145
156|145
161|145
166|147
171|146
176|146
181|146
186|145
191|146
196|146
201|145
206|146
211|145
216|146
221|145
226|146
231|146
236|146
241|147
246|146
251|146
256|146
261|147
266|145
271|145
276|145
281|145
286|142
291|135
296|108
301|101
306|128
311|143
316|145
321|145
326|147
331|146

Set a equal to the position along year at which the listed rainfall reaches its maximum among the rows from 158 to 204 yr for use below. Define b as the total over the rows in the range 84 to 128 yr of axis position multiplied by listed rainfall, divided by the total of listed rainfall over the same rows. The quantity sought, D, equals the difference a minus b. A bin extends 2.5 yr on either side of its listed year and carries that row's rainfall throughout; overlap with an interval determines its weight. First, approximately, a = 166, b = 106.0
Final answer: 60.0 yr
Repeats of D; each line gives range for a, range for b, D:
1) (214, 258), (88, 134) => 130.0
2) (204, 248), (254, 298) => -34.2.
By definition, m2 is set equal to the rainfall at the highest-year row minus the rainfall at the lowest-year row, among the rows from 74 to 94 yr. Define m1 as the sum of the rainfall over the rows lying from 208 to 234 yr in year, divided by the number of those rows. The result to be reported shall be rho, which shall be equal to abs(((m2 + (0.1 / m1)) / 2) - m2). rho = 1.5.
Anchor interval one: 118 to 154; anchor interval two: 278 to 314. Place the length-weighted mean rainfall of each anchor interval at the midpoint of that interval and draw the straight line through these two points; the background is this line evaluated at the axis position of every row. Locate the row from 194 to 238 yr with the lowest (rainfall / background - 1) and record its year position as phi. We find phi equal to 201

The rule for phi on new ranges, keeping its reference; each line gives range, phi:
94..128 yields 101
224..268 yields 226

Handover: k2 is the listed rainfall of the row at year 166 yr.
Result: 147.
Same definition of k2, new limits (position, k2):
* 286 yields 142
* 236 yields 146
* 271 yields 145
